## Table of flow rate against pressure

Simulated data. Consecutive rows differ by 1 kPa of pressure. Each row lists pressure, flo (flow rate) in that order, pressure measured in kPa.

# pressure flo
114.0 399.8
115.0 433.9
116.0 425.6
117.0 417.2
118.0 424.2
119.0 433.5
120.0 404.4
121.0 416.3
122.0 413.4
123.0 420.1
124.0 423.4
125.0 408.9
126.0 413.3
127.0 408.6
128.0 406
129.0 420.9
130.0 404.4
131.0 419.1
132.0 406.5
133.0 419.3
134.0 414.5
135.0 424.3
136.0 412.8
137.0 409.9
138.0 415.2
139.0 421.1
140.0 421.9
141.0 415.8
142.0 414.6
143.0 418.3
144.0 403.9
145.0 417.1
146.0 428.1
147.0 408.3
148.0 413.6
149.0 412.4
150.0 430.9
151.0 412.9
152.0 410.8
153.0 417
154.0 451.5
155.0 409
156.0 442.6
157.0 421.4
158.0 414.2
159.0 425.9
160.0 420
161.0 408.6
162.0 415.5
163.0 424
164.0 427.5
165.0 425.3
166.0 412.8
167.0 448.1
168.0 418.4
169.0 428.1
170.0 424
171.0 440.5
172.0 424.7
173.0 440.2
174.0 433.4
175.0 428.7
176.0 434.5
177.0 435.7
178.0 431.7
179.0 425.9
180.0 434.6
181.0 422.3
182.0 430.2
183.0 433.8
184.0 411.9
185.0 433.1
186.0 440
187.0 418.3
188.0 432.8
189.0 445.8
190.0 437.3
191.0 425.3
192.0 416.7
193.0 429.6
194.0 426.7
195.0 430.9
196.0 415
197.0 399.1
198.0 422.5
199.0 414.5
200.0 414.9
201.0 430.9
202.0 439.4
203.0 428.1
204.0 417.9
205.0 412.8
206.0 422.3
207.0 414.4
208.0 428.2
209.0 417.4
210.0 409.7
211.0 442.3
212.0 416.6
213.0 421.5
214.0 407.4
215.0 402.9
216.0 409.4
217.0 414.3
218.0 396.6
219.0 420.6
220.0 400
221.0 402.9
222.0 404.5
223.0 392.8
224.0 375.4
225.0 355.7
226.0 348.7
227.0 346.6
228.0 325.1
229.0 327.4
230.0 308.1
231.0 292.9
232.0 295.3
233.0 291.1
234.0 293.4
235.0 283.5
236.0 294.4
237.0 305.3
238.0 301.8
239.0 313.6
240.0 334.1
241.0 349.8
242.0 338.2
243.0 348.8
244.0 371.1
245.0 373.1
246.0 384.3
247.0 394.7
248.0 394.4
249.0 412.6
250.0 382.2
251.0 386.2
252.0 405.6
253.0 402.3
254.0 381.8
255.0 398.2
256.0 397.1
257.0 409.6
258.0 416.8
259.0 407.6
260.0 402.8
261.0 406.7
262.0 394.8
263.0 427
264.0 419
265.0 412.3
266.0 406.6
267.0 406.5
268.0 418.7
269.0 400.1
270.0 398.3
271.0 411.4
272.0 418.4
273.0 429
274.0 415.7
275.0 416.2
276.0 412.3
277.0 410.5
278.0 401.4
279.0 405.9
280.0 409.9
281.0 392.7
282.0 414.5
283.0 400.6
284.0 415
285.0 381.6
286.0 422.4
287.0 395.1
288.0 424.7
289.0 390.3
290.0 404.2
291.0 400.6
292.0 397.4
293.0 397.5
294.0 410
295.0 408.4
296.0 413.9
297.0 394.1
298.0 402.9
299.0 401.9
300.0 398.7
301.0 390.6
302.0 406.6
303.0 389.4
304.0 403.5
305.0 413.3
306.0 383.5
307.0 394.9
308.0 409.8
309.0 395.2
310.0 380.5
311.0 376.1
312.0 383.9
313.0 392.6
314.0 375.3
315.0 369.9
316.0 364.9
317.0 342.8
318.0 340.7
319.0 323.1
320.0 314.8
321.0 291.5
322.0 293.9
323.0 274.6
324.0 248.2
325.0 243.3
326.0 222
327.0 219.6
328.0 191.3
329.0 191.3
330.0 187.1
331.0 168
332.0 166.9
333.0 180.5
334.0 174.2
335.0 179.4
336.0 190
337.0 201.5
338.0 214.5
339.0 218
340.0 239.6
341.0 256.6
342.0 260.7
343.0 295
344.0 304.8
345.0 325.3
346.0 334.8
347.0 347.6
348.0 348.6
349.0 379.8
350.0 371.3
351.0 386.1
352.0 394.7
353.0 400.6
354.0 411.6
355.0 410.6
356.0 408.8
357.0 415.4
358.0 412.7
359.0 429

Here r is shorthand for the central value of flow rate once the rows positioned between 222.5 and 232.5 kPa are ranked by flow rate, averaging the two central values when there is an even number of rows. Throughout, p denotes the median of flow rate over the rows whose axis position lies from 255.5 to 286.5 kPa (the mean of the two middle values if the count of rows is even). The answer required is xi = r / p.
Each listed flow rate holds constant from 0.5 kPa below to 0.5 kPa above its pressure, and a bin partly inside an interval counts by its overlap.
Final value 0.82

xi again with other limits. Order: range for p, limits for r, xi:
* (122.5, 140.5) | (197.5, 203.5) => 1.03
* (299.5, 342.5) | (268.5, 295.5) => 1.39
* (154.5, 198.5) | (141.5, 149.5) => 0.97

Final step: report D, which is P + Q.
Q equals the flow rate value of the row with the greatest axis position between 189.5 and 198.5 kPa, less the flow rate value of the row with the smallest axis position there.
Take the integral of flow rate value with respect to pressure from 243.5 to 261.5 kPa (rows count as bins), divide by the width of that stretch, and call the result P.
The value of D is 381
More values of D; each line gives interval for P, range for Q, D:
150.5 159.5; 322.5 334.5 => 322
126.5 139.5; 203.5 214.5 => 404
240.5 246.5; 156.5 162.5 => 355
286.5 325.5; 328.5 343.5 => 477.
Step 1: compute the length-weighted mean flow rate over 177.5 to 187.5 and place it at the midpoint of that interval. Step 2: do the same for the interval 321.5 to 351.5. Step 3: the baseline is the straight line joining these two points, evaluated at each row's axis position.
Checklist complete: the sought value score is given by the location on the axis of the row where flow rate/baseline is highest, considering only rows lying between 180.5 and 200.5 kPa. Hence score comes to 189.0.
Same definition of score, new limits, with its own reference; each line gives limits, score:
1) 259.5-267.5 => 263.0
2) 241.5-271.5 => 263.0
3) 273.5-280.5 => 280.0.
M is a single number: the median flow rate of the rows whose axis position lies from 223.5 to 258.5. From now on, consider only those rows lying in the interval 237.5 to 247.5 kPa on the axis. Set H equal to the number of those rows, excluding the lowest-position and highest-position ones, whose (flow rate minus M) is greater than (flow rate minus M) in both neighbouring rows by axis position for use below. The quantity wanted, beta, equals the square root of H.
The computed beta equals 1.0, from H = 1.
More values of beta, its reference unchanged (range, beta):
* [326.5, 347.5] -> 1.0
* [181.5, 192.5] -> 1.7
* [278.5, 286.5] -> 1.7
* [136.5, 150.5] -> 2.0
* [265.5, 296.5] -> 3.2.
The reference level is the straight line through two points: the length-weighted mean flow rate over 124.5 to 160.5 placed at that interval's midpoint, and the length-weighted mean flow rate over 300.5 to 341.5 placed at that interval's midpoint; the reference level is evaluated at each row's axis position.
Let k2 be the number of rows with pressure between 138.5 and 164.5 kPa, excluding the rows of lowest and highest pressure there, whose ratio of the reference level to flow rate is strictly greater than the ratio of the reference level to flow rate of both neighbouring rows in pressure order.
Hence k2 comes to 8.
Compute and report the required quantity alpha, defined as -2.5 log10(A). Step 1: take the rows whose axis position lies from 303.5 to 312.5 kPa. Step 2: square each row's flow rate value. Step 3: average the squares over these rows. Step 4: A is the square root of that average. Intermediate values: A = 394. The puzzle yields -6.49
